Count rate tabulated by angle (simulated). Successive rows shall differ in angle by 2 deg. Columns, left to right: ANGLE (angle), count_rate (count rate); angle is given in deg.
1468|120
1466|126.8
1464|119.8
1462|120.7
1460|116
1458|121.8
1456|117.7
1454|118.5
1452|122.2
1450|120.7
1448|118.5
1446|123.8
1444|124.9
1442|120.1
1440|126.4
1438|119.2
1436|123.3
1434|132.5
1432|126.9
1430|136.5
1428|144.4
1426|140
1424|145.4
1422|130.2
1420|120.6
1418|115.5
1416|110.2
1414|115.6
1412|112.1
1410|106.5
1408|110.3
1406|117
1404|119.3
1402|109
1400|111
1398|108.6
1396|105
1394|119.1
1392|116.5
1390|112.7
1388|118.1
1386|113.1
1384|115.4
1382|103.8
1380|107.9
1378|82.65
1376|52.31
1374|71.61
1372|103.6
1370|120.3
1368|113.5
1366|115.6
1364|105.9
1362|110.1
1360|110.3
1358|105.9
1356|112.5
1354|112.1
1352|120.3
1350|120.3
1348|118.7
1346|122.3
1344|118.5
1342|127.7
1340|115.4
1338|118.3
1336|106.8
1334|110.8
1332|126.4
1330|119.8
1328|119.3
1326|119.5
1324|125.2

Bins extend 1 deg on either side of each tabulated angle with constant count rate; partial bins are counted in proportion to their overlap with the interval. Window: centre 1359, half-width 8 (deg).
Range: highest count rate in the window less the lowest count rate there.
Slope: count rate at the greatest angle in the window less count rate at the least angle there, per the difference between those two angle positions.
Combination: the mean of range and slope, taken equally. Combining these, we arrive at 7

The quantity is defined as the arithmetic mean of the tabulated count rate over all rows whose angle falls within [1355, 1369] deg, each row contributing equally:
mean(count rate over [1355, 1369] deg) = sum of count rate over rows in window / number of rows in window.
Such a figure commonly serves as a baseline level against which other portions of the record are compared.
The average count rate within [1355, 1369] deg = 111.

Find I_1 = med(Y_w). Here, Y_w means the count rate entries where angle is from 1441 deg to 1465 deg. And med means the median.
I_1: 120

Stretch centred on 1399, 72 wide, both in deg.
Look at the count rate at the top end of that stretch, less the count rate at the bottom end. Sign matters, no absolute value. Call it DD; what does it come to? 26.6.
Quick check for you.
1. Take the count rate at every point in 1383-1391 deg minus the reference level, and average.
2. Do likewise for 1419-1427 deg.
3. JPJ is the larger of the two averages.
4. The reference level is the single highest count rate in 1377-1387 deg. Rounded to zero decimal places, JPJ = 19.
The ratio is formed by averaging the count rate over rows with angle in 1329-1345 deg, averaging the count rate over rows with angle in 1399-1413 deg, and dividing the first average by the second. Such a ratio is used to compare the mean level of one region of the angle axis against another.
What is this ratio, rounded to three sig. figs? 1.05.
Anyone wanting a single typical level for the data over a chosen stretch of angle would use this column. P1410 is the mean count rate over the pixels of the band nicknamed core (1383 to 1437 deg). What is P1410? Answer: 120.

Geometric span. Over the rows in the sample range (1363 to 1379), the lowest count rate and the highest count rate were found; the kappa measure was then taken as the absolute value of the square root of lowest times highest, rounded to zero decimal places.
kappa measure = 79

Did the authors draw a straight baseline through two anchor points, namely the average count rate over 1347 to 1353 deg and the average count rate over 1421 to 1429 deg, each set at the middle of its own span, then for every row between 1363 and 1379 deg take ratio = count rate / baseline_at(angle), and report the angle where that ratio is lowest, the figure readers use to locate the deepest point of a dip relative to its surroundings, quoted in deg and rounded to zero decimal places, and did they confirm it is 1376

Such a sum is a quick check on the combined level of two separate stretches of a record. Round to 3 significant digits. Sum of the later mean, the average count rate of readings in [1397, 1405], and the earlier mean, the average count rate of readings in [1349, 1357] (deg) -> 228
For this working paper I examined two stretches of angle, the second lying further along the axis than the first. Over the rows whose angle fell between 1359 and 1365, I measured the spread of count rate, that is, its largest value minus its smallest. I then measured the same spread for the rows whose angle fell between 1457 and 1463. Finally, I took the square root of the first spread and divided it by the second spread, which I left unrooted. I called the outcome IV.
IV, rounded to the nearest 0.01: 0.36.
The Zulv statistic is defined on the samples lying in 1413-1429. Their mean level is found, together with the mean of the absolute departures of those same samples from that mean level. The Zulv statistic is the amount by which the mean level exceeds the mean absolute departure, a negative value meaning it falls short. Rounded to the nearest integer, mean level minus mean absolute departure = 115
